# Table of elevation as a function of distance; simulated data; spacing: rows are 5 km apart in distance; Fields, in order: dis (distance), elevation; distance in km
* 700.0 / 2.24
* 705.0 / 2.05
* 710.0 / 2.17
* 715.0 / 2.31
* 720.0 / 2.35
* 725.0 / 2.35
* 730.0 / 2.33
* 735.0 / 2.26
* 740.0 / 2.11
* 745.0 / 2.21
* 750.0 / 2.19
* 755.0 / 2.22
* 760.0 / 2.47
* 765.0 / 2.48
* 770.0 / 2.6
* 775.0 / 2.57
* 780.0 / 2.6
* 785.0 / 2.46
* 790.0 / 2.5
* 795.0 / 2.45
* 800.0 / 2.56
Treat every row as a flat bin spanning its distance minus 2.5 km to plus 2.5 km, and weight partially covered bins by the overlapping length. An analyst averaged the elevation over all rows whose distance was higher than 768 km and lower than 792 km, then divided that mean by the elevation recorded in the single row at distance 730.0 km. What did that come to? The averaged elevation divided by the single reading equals 1.09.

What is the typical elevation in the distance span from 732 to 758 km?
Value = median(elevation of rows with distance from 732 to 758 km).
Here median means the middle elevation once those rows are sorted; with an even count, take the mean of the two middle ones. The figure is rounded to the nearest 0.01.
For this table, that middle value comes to 2.21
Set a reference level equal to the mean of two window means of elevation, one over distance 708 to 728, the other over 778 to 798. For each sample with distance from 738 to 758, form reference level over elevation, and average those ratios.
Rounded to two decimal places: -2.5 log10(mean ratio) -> -0.10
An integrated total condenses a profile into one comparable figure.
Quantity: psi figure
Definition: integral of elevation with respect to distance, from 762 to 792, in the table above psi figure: 76.0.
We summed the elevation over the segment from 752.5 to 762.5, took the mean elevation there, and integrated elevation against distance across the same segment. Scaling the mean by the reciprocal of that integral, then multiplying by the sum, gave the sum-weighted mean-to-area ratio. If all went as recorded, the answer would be 0.47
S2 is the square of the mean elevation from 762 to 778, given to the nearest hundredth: 6.50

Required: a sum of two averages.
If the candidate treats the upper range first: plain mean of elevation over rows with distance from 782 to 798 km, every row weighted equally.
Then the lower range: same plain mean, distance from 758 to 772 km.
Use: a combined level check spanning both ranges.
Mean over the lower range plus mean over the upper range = 4.99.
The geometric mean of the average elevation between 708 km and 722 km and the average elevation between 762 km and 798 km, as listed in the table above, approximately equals 2.40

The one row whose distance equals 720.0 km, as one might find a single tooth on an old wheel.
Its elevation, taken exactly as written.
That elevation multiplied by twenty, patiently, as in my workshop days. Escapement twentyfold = 47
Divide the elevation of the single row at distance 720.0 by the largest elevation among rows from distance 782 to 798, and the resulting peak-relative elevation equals 0.94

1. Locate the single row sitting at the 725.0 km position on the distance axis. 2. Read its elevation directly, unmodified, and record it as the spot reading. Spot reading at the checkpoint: 2.35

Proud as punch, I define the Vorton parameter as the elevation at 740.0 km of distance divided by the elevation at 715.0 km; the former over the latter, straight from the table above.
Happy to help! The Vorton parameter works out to 0.91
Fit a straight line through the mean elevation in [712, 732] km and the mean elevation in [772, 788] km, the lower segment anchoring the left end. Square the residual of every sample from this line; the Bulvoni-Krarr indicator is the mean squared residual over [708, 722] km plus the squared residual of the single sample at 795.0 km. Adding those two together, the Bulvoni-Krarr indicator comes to 0.027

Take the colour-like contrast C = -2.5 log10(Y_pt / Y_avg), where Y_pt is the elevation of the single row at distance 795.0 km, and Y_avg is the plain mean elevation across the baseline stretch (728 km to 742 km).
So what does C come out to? -0.10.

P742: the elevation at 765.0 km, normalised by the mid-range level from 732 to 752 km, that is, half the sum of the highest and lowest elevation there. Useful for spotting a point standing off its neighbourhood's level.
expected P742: 1.14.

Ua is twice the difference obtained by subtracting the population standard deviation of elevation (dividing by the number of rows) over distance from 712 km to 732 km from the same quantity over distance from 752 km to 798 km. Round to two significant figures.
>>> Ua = 0.18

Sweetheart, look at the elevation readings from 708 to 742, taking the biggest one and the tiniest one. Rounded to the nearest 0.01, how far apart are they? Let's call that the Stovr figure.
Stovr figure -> 0.24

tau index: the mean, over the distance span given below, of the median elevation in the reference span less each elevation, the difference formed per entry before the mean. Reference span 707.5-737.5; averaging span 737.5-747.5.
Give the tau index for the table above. 0.16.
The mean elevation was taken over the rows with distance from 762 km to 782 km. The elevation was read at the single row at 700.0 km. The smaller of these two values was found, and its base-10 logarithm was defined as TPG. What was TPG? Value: 0.350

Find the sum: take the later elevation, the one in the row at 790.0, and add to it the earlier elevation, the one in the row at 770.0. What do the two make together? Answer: 5.10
